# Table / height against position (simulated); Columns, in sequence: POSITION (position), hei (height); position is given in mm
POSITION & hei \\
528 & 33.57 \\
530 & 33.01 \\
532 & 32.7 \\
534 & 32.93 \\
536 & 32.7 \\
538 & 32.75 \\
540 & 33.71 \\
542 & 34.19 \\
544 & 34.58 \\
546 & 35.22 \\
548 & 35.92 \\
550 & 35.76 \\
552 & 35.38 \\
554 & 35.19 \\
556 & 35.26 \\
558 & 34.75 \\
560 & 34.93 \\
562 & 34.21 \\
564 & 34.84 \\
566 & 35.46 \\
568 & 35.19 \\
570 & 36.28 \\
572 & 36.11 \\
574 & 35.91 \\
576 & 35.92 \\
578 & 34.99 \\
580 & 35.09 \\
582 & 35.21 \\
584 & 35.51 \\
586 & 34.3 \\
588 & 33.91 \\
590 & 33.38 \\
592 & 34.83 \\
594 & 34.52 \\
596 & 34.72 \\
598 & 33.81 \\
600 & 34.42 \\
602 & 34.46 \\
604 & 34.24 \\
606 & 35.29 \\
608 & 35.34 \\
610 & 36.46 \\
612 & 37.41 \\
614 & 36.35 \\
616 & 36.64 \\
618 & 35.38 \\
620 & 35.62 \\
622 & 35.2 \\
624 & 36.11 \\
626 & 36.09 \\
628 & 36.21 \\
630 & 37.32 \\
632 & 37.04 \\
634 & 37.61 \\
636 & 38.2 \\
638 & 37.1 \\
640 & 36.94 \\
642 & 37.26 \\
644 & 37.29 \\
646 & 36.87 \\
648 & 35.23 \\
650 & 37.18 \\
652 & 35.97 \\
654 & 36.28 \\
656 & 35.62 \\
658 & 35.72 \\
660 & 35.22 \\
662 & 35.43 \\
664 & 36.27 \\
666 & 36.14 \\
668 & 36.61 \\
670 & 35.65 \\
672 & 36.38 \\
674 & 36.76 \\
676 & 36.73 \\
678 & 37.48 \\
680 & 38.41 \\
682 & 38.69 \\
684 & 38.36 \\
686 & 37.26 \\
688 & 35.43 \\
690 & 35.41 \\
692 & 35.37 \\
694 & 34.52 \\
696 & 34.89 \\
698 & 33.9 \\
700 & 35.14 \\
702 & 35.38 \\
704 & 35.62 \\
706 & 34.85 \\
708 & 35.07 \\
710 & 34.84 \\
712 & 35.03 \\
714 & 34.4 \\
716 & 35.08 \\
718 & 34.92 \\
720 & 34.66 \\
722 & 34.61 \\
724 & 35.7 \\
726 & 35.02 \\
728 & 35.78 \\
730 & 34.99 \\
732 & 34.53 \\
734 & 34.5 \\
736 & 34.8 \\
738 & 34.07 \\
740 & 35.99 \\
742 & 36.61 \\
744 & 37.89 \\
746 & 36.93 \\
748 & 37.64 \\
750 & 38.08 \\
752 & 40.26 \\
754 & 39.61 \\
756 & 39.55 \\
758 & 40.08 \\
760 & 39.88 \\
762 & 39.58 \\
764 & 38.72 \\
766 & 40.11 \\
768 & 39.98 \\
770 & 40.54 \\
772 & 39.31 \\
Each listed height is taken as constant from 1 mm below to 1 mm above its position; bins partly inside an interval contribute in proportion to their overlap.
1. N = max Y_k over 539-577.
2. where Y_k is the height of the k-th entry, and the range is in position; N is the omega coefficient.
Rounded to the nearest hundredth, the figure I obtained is 36.28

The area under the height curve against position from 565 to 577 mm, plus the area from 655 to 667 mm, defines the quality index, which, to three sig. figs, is 859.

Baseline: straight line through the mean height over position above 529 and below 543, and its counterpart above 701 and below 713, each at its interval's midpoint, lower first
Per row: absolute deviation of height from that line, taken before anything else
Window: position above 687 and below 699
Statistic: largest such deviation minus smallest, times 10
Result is 10.1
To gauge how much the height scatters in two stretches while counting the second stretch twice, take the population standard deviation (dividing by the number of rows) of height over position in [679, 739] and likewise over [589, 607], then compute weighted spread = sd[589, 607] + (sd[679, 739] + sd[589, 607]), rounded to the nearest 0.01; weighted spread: 2.26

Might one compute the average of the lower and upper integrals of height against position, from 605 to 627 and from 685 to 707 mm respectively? 784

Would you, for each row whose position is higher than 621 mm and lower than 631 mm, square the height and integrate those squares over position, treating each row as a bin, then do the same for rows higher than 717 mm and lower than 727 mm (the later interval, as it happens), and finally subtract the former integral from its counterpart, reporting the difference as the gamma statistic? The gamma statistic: -860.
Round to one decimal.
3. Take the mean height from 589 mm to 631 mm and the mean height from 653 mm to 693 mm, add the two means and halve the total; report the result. 35.9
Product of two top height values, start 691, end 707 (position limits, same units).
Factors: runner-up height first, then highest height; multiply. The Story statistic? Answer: 1260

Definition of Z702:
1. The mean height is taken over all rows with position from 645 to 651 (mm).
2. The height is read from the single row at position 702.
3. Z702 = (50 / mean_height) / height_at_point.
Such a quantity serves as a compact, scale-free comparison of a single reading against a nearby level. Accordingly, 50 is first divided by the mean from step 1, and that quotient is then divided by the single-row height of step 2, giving 0.0388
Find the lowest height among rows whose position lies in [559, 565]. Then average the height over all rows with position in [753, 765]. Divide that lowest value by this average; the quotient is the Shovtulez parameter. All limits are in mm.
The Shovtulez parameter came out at 0.865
